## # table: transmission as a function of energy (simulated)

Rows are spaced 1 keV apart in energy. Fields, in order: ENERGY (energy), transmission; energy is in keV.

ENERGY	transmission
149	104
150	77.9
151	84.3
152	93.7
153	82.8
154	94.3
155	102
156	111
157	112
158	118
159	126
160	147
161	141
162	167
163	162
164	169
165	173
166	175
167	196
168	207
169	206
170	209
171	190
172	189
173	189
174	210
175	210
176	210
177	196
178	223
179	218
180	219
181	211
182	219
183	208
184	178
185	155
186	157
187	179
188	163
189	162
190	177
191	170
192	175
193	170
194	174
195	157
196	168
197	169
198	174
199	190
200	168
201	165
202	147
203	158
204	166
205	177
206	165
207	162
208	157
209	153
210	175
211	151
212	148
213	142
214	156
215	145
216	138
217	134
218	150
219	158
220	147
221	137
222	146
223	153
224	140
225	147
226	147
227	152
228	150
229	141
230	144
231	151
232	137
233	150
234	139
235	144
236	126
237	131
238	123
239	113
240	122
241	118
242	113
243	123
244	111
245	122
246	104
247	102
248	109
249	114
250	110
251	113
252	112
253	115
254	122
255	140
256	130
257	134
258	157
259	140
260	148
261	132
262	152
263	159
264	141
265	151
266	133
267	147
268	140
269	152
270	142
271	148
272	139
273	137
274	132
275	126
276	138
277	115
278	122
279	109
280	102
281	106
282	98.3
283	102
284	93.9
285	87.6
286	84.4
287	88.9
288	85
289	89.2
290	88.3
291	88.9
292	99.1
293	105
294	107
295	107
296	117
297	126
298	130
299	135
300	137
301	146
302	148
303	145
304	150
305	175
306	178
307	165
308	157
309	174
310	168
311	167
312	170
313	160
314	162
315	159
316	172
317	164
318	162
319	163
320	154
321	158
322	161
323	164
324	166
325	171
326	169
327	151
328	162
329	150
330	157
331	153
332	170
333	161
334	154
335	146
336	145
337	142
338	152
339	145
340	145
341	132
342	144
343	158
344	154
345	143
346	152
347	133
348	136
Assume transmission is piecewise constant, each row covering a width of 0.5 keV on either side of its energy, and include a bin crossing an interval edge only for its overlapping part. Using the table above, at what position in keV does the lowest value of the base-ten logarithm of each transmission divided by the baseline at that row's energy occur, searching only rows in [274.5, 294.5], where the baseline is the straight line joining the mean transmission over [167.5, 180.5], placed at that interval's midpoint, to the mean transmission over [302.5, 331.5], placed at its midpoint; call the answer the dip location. 286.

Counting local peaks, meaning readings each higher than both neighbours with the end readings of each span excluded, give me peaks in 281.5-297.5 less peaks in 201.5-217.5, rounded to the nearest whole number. 0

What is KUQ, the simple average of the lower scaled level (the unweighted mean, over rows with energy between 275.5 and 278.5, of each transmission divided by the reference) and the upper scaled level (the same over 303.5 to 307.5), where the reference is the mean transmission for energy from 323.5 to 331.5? 0.91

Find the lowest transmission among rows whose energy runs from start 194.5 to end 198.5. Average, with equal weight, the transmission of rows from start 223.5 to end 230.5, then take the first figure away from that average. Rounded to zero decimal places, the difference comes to -11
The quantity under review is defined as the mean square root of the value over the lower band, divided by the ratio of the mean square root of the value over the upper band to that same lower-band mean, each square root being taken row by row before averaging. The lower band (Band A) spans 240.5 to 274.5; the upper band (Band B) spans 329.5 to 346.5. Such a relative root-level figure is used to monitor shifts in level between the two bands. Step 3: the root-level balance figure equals 10.6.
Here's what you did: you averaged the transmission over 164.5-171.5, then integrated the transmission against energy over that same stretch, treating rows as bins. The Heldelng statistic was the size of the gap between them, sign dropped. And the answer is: 1162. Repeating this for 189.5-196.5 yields 1021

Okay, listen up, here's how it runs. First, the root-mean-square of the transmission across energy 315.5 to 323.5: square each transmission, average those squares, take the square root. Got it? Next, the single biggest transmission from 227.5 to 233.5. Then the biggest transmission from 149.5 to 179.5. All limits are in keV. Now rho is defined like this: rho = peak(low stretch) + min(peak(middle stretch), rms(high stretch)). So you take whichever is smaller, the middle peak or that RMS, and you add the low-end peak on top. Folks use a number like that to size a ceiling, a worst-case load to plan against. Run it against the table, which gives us 374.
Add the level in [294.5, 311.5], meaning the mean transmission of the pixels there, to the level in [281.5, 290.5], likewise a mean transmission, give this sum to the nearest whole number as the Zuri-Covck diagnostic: 239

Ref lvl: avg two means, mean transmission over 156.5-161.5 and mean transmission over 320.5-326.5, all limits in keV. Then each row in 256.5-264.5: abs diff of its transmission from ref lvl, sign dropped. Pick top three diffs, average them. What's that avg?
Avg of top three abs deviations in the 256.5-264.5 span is 13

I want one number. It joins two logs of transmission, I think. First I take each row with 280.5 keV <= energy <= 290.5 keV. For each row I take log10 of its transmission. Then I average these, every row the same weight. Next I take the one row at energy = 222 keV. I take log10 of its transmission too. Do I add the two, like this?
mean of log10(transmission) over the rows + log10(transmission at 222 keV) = 4.13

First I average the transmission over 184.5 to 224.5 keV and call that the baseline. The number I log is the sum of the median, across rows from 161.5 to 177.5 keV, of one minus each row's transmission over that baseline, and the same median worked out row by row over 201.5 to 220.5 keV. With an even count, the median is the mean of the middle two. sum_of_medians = -0.17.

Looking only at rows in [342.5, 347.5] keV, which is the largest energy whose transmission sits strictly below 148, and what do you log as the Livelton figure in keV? 347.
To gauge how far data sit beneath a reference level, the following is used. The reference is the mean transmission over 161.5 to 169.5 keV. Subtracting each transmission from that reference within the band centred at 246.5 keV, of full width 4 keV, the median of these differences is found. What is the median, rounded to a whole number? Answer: 75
